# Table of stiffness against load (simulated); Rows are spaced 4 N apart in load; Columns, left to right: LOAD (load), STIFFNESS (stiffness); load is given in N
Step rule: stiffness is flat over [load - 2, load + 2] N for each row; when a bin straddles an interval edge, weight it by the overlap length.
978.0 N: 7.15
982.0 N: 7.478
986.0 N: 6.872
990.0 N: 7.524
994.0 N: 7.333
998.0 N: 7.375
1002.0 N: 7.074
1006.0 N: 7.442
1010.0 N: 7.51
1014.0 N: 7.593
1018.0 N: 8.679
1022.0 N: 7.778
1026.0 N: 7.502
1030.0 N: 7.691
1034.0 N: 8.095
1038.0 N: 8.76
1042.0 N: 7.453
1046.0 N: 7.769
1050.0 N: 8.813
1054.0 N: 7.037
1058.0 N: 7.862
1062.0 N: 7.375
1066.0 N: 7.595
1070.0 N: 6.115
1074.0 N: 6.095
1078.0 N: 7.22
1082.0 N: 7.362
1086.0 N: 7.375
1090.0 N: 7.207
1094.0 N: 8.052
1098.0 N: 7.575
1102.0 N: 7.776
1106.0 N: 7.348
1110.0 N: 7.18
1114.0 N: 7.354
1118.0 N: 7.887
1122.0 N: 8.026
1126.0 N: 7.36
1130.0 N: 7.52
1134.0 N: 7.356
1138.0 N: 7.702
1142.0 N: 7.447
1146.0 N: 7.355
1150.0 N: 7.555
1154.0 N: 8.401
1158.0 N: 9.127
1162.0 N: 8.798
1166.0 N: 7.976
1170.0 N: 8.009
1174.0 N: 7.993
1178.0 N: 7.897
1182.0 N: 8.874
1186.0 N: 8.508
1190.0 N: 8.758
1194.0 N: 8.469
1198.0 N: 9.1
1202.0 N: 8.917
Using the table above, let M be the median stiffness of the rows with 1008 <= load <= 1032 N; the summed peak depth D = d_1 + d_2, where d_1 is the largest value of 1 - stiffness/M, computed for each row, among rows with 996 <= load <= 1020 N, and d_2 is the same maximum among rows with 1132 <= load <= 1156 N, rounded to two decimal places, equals 0.11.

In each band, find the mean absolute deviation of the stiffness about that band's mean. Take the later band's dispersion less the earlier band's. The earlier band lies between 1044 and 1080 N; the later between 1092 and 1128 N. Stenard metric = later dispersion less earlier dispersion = -0.34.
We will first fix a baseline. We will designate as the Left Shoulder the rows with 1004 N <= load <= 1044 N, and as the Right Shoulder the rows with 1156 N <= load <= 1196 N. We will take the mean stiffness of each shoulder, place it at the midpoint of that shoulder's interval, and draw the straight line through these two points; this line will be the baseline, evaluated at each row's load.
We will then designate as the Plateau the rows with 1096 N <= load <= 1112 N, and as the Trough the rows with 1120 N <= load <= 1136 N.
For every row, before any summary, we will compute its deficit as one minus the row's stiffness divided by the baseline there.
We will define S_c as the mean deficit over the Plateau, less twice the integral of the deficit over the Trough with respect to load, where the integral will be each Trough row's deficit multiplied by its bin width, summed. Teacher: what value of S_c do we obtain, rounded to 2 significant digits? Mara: -2.6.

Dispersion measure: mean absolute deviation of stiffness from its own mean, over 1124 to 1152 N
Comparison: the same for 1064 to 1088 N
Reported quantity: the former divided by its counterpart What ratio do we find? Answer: 0.2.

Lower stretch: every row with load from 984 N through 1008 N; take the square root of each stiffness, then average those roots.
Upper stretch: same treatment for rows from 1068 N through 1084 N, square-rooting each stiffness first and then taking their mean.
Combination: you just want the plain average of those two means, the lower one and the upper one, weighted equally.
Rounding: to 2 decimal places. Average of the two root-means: 2.64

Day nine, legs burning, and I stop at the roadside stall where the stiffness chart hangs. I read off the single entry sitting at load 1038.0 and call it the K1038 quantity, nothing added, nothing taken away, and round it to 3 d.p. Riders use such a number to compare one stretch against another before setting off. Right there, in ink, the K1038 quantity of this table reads 8.760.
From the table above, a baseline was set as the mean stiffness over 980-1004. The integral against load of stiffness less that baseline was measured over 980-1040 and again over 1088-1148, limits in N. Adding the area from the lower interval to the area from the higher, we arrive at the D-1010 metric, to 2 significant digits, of 38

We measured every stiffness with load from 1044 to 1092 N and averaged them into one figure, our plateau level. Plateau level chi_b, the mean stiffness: 7.32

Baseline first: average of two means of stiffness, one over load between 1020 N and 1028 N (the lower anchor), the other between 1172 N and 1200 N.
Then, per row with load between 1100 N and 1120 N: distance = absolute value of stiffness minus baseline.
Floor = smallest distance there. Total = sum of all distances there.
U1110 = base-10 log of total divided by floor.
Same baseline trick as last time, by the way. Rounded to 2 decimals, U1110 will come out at 1.17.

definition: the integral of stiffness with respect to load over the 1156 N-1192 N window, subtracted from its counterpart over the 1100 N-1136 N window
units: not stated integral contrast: -33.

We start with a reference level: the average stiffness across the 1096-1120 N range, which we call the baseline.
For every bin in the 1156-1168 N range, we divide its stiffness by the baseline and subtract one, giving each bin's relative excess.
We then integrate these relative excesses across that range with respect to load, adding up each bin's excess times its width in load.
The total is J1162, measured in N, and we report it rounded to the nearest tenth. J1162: 1.8 N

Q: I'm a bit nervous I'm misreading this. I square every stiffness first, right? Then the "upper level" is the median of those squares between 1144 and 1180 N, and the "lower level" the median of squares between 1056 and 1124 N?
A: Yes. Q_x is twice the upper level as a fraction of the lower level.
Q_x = 2.3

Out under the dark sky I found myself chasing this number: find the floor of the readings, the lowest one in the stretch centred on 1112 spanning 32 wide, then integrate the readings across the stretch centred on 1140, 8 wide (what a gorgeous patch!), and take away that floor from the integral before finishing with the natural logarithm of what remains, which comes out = 4.0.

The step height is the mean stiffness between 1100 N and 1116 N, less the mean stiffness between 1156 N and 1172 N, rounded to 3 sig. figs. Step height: -1.06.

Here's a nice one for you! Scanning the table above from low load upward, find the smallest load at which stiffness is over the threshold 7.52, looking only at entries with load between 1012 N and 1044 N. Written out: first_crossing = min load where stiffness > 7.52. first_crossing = 1014.0 N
